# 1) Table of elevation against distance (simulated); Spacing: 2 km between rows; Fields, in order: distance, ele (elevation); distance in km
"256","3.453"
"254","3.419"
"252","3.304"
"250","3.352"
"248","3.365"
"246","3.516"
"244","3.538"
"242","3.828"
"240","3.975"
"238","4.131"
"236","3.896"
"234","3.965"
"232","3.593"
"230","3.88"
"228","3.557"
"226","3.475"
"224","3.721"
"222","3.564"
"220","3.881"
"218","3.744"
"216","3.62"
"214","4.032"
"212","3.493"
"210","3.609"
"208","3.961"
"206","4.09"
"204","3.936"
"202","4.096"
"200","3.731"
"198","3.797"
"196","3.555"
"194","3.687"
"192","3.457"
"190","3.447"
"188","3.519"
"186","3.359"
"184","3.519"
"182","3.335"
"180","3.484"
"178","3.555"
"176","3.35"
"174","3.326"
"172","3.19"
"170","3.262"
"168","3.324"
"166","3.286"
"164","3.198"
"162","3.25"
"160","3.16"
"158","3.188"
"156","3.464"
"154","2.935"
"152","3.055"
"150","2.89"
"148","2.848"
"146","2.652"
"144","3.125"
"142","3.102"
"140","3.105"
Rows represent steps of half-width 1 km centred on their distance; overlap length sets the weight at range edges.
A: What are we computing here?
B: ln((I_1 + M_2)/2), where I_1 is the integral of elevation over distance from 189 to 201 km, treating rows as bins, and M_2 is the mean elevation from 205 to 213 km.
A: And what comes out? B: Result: 3.16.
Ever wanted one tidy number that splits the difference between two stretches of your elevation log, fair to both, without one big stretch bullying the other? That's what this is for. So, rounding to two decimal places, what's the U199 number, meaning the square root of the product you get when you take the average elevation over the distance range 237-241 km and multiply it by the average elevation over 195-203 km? 3.92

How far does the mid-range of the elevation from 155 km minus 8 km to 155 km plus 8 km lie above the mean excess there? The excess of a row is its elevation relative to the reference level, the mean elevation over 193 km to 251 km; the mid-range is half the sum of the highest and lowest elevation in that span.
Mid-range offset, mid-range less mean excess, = 3.80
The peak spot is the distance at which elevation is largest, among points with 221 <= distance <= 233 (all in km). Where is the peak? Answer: 230 km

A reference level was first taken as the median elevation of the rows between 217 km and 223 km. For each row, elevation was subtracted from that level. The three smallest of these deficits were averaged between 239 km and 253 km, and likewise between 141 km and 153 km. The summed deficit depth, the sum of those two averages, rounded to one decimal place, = 0.6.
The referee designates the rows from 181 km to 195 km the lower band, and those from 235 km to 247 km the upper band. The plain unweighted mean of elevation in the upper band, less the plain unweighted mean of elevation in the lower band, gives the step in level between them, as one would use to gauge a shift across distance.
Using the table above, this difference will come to 0.34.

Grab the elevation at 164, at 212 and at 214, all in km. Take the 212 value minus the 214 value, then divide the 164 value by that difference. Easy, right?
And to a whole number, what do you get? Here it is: -6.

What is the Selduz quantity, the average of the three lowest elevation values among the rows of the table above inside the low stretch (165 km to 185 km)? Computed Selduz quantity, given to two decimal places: 3.25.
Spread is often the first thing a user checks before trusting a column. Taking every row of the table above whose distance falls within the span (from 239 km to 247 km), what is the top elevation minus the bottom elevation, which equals 0.46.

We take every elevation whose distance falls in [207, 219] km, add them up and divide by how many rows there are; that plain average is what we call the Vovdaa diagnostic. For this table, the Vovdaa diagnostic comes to 3.74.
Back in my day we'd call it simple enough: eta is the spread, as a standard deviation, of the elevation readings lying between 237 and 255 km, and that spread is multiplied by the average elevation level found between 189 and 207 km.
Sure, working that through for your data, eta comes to 1.1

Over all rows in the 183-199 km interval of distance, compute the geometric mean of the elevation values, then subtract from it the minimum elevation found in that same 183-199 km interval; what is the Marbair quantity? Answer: 0.18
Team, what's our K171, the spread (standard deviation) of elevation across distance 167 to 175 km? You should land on 0.06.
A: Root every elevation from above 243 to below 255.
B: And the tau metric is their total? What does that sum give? 11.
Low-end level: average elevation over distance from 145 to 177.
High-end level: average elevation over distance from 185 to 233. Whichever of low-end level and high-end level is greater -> 3.70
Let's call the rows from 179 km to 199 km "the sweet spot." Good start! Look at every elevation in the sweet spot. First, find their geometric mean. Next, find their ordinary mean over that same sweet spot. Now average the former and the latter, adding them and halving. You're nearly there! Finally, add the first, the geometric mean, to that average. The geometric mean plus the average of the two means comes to 7.0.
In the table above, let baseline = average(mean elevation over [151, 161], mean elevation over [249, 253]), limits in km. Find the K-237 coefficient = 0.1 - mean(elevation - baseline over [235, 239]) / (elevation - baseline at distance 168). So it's -9.5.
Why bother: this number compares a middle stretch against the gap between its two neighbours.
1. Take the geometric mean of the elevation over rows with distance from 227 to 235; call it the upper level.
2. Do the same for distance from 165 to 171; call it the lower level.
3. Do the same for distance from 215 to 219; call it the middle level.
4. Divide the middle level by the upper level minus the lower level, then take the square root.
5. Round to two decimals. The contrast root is 2.85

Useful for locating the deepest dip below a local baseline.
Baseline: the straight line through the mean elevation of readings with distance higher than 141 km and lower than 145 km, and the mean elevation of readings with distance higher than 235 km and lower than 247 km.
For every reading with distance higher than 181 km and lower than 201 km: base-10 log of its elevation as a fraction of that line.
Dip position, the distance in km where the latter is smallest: 186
